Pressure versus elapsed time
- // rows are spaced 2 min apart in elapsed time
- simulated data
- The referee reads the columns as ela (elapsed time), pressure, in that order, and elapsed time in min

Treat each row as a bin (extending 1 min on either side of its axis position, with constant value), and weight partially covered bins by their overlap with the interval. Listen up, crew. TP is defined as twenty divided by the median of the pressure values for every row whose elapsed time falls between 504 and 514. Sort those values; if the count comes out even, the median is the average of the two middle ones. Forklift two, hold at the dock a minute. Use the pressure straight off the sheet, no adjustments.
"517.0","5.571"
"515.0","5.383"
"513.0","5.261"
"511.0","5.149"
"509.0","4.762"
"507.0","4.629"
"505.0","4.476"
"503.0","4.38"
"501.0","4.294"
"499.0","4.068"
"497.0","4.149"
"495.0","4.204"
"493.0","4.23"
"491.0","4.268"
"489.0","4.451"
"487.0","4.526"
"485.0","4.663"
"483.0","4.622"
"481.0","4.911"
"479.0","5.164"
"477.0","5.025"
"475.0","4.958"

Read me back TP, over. 4.20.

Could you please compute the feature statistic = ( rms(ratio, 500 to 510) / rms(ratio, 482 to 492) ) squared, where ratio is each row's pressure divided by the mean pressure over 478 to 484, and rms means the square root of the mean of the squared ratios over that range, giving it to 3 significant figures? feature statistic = 1.00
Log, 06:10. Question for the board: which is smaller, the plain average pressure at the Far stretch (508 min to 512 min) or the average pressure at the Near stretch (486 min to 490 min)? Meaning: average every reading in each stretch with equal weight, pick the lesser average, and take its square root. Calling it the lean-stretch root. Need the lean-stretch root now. 2.12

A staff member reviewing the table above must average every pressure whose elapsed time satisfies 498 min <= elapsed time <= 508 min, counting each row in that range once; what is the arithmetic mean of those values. 4.37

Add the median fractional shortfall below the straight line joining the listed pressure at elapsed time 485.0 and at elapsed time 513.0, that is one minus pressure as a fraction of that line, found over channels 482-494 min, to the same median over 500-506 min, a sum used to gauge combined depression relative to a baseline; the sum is 0.18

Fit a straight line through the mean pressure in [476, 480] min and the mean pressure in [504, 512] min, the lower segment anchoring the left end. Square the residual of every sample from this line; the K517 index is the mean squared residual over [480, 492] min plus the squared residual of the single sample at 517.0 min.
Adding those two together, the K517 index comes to 1.06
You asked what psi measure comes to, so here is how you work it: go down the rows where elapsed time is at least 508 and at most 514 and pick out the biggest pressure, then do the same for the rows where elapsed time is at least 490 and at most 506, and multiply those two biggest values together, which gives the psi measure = 23.5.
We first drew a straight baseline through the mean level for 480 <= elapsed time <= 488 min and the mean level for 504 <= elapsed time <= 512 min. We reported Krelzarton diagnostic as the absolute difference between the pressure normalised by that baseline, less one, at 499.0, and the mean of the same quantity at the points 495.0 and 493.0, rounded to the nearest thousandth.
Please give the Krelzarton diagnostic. 0.034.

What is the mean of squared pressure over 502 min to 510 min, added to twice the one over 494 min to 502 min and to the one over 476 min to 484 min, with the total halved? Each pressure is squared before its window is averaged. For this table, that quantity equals 40.1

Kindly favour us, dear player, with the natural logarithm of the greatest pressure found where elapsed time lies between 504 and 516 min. 1.68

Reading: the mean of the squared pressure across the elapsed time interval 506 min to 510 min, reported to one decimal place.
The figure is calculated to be 22.1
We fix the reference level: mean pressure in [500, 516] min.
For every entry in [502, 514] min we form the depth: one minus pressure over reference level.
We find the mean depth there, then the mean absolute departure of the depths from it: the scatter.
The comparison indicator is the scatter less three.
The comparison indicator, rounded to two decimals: -2.94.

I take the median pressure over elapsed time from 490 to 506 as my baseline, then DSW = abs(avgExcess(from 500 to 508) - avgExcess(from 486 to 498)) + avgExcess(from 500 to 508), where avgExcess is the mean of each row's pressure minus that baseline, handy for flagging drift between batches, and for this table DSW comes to 0.3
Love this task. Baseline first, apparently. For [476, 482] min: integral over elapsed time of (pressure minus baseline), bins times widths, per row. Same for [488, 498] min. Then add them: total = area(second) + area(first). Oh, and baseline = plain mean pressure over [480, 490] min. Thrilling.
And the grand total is -1.3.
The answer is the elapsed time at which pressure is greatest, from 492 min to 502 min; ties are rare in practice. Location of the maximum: 501.0 min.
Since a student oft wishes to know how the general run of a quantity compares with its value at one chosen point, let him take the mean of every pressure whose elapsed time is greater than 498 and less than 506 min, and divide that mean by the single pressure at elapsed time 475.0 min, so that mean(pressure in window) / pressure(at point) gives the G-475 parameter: 0.87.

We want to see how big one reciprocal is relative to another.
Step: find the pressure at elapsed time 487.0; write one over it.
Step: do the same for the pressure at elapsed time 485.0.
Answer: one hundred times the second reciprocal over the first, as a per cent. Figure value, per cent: 97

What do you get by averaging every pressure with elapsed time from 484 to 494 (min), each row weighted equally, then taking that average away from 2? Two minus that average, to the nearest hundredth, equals -2.43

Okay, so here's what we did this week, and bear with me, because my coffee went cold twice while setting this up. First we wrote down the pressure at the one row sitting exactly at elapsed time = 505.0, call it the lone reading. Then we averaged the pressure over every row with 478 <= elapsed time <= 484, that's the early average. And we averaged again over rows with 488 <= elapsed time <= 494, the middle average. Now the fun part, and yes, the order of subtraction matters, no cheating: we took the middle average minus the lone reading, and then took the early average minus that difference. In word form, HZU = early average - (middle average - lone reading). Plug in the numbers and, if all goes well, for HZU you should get 5.1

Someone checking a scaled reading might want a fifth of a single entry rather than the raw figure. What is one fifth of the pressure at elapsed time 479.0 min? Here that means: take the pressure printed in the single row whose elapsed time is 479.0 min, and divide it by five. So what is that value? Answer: 1.03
